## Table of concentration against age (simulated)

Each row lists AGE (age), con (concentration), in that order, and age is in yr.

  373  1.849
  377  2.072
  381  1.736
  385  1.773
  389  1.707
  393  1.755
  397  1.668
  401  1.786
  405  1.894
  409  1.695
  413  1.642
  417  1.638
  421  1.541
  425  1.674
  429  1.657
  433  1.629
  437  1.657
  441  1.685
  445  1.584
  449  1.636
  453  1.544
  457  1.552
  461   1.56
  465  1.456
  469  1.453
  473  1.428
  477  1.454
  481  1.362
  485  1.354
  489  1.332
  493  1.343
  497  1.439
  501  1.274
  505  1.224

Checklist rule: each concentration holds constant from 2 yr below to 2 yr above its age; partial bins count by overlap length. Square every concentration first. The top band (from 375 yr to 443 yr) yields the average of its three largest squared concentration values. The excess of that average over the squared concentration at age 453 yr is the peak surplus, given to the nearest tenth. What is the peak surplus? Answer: 1.3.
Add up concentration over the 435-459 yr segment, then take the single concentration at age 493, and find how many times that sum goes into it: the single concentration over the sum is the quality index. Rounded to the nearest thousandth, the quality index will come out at 0.139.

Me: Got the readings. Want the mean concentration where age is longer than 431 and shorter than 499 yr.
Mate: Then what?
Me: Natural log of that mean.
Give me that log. 0.40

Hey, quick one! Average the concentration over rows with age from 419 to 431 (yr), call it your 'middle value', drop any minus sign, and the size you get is 1.62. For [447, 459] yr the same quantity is 1.58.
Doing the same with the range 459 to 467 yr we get 1.51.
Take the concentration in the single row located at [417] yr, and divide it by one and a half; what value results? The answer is 1.09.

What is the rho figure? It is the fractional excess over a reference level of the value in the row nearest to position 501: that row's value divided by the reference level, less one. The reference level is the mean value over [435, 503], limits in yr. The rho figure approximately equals -0.14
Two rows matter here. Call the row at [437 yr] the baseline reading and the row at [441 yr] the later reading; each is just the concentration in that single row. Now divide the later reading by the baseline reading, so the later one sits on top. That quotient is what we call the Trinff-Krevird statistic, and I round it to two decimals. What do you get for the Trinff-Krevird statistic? 1.02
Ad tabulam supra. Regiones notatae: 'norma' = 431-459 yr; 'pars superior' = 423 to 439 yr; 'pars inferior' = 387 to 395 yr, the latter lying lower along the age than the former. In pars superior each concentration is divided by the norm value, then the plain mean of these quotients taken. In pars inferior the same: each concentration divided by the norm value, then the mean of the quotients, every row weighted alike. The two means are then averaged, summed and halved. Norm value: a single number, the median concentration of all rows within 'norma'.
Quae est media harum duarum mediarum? 1.04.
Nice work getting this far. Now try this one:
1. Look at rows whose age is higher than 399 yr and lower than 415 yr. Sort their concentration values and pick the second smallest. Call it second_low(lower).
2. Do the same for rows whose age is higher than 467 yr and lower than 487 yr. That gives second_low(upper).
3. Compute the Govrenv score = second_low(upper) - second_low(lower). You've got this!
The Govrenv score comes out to -0.33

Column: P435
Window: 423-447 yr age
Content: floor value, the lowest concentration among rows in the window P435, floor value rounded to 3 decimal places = 1.584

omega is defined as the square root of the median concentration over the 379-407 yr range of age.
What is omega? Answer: 1.32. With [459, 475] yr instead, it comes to 1.21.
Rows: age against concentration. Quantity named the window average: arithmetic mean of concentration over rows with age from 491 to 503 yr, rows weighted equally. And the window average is 1.4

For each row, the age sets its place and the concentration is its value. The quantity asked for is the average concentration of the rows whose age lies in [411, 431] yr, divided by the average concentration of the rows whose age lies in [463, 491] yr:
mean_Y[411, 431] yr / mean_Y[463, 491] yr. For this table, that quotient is 1.16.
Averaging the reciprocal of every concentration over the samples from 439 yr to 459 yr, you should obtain 0.63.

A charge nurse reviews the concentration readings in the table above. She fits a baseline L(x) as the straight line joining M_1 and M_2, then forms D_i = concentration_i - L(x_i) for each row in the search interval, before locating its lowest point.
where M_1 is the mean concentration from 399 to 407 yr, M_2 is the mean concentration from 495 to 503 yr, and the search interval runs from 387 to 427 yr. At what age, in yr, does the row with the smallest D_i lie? 421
